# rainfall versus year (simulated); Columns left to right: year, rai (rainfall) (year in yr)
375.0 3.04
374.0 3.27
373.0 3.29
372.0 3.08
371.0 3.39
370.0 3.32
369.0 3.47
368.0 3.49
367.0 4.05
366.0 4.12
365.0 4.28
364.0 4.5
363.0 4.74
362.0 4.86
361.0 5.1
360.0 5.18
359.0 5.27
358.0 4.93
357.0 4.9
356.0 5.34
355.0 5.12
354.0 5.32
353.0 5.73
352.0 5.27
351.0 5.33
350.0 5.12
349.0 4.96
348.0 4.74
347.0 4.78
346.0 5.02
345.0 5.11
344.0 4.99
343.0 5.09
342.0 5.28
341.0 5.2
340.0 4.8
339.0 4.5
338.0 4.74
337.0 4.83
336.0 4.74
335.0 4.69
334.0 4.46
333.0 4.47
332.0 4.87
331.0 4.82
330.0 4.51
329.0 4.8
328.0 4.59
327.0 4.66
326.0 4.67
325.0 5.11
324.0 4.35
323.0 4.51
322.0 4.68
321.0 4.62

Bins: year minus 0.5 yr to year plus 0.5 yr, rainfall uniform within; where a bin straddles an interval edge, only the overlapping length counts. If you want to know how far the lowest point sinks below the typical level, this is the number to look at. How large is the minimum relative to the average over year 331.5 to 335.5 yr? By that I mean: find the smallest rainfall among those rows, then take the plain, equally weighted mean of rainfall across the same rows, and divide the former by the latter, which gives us 0.965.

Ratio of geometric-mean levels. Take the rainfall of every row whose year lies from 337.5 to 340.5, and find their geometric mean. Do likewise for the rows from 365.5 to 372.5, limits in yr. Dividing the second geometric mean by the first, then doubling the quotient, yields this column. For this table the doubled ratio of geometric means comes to 1.5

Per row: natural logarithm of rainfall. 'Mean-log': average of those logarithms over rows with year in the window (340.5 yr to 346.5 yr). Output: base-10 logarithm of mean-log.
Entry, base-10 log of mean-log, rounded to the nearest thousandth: 0.213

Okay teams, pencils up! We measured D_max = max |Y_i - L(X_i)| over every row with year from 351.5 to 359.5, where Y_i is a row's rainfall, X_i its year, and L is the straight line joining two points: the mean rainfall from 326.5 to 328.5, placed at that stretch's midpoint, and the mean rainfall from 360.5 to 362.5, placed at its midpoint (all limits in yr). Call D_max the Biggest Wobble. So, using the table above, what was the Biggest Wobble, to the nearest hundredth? 0.84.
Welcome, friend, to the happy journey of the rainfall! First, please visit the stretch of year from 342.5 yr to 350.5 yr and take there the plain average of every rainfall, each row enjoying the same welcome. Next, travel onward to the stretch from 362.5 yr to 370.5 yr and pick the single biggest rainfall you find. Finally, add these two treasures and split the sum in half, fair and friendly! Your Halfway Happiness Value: 4.86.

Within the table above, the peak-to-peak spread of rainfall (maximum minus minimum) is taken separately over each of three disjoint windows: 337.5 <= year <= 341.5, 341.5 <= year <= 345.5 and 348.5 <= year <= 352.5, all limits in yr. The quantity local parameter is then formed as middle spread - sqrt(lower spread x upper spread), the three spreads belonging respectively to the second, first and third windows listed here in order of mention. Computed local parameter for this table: -0.22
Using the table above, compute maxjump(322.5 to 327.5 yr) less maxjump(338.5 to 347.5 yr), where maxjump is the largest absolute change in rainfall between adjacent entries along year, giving 0.36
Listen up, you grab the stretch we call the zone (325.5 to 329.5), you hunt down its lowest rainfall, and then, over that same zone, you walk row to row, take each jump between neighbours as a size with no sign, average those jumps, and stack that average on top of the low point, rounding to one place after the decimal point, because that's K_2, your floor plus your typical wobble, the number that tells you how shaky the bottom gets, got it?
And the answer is 4.7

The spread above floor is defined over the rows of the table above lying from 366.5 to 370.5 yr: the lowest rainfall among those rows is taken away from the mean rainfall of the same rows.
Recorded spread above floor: 0.26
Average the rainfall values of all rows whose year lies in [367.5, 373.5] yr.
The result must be 3.3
